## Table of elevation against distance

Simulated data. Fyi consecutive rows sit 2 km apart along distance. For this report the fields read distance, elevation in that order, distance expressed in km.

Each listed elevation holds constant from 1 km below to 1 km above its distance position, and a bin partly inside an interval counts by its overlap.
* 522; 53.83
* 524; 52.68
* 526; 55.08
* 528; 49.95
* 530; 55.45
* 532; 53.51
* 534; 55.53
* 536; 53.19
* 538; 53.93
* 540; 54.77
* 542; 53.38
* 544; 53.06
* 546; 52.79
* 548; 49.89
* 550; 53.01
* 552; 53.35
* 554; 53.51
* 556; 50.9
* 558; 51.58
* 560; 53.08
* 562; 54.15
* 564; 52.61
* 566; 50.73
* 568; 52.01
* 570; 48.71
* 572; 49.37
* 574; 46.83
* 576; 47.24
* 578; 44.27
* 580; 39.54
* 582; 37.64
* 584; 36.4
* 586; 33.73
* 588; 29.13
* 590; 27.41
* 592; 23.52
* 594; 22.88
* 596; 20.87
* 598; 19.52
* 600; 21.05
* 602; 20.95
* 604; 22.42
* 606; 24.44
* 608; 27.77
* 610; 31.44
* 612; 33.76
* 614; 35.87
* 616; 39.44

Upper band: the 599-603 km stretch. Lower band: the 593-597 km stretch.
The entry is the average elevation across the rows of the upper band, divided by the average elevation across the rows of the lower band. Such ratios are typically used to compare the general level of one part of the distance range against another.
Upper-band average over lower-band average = 0.96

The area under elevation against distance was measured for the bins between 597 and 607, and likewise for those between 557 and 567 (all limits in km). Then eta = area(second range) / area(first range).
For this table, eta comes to 2.4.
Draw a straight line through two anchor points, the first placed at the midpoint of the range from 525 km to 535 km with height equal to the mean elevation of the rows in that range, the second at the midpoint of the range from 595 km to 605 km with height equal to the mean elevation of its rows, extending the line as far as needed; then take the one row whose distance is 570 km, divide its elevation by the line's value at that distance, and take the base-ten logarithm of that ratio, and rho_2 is 0.14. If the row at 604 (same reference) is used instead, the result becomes 0.07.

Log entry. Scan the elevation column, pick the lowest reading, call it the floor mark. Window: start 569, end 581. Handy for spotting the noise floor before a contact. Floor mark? 39.54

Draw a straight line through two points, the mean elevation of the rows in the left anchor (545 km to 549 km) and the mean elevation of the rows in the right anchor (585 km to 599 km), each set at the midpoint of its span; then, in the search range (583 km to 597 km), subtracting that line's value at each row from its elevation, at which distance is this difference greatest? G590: 584 km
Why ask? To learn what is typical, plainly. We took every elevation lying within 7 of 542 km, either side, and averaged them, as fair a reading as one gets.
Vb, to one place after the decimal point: 53.0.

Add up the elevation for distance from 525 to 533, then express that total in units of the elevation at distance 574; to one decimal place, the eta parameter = 4.6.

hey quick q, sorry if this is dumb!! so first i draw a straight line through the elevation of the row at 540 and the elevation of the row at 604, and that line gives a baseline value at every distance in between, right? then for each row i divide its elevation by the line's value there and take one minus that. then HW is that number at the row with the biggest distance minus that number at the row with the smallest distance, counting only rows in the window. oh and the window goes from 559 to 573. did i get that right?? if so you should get -0.09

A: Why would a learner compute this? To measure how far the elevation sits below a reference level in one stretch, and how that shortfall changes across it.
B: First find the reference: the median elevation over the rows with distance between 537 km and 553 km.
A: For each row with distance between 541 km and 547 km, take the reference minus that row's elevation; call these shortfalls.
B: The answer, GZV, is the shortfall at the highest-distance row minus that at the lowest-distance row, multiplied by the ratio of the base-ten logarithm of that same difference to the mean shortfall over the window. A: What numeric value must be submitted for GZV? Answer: -1.1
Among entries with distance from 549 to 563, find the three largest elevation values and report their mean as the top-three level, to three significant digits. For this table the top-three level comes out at 53.7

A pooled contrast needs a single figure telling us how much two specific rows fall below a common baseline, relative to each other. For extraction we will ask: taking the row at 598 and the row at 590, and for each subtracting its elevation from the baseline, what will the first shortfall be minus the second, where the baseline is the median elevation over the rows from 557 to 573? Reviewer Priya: 8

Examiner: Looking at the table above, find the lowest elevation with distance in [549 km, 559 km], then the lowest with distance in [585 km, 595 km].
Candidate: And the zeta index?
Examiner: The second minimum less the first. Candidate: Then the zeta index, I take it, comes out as -28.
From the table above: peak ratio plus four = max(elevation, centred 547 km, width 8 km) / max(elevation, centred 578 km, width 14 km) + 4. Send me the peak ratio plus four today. 5.07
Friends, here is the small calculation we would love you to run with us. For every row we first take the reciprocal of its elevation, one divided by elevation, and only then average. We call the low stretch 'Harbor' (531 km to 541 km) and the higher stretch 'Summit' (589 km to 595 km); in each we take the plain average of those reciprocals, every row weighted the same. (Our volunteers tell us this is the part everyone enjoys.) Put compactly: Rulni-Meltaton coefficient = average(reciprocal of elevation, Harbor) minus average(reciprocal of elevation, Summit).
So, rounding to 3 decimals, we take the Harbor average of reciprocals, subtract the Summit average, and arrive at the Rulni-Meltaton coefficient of -0.022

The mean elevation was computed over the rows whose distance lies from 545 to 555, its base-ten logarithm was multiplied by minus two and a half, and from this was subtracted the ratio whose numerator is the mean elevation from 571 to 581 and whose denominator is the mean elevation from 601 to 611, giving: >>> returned -6.09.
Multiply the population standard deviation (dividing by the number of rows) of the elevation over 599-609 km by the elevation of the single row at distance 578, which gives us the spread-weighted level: 113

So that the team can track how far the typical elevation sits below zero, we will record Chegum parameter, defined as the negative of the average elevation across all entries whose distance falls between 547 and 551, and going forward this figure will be -51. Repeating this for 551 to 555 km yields -53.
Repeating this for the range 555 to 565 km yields -52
